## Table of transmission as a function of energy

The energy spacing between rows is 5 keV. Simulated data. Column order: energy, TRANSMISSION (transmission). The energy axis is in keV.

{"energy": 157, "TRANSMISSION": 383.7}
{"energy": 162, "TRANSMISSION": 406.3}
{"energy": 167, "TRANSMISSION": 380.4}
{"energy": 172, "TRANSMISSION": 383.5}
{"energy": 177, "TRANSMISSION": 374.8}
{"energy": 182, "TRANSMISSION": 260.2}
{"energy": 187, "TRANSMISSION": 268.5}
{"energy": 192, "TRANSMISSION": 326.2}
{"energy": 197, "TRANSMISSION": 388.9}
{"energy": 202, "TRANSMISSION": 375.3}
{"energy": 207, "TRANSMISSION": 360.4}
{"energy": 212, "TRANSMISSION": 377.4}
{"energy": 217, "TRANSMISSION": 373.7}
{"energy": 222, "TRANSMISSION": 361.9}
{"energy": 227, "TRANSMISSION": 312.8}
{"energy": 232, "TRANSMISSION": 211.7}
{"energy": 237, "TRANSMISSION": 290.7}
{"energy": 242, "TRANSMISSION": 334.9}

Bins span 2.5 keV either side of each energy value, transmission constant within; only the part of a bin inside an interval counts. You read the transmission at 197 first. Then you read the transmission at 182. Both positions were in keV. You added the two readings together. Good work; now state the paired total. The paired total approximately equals 649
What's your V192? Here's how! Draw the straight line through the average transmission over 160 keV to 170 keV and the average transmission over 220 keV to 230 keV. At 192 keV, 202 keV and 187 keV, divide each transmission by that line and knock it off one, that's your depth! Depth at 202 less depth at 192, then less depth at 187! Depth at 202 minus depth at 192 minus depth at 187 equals -0.44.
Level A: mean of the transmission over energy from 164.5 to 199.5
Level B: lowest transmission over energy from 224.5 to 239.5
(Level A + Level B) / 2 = 276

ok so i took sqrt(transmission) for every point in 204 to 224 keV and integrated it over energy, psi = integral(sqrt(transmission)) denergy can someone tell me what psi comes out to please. 384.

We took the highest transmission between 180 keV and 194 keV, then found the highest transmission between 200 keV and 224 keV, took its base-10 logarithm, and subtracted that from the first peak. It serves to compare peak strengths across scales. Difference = 324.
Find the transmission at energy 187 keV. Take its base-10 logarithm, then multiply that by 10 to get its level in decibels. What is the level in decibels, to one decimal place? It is 24.3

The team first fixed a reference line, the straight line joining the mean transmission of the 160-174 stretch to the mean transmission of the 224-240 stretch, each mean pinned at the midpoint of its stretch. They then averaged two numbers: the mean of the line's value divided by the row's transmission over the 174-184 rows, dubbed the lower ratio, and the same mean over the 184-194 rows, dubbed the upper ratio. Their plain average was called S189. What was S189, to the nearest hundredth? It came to 1.19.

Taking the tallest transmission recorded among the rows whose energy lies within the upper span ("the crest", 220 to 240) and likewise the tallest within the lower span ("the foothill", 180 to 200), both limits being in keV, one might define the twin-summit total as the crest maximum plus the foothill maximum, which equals 751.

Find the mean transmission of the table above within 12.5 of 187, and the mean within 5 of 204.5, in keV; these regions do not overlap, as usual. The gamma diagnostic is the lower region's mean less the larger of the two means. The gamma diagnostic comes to -44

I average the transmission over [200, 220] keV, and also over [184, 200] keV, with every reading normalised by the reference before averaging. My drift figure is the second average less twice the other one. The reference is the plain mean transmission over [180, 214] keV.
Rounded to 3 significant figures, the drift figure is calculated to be -1.23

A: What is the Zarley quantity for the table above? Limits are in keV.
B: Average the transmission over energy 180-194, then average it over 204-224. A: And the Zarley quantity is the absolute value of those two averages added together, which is 653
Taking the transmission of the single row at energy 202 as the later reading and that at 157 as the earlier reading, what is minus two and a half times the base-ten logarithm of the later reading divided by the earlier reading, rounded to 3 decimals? 0.024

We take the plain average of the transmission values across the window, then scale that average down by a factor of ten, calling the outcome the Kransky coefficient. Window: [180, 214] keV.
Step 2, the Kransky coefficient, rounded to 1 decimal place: 33.7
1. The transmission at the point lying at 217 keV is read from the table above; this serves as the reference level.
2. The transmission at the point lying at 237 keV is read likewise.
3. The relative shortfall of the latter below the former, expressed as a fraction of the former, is 0.22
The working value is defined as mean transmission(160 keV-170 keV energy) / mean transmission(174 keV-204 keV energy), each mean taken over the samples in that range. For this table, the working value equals 1.2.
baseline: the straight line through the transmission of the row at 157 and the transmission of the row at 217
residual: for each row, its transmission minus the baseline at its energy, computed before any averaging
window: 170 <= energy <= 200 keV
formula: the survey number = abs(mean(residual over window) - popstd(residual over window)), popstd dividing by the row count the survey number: 98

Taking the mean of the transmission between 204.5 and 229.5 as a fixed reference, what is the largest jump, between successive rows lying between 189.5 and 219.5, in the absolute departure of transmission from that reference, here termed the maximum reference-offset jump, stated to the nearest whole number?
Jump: 17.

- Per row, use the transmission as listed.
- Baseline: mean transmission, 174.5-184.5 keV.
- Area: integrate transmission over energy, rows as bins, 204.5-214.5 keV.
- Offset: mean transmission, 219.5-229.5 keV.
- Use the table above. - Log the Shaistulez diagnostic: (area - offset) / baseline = 10.6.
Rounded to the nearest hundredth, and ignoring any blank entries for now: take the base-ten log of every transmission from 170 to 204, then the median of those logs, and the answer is 2.57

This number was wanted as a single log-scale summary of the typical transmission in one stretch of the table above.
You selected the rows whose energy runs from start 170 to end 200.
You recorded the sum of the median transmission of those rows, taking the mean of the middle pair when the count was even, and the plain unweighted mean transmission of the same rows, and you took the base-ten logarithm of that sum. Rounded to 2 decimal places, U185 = 2.84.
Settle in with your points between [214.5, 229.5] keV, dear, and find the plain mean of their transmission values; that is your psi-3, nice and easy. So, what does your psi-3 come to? 349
